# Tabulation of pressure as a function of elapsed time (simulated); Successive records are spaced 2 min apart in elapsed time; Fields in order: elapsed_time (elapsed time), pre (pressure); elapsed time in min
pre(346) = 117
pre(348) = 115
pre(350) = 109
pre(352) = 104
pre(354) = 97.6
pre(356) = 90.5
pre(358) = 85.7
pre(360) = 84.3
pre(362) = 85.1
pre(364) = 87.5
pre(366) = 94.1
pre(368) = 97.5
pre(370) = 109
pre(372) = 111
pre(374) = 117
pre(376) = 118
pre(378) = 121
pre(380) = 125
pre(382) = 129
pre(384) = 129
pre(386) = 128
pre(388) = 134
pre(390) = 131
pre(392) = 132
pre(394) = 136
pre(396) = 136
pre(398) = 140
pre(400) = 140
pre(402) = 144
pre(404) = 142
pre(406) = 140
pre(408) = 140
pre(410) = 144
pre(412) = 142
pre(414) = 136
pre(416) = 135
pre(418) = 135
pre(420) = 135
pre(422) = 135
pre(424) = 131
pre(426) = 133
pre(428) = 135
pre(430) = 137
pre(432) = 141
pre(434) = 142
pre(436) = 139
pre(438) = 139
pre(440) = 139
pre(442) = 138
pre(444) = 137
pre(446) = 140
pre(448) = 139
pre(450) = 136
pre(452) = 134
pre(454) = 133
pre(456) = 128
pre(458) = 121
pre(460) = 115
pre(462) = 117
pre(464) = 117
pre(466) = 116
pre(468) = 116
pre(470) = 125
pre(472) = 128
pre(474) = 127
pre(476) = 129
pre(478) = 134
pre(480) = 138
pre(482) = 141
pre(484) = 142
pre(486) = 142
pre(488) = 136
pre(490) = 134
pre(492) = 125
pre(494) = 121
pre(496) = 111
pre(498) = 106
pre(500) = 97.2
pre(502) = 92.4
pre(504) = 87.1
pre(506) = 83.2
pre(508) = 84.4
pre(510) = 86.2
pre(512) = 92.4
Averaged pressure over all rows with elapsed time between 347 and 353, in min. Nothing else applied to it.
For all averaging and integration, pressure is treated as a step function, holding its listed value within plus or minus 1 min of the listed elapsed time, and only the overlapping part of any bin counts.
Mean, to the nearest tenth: 109.3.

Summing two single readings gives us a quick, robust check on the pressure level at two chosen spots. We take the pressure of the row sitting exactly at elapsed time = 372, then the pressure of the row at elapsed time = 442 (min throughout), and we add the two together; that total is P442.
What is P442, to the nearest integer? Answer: 249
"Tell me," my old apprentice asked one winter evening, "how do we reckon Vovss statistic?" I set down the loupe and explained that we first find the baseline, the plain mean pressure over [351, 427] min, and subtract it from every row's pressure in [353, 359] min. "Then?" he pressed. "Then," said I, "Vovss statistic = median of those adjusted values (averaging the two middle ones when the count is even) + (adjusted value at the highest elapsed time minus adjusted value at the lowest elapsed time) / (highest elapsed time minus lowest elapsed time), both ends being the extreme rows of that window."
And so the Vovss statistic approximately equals -35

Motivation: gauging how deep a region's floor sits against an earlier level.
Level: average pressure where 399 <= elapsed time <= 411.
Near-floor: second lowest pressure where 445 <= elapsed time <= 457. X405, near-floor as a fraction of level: 0.94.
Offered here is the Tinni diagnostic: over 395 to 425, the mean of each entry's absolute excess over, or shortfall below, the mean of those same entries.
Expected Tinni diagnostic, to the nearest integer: 3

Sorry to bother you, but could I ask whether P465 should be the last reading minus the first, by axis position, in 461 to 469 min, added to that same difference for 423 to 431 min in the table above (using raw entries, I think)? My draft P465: 5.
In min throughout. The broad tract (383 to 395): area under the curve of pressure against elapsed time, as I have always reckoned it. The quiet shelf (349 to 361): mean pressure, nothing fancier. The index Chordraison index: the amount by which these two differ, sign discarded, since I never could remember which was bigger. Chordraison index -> 1485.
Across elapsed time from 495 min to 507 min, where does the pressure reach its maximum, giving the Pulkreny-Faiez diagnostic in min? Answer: 496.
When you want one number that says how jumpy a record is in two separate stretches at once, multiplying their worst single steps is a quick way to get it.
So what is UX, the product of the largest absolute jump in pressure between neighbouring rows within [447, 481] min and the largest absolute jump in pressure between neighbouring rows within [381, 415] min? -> 54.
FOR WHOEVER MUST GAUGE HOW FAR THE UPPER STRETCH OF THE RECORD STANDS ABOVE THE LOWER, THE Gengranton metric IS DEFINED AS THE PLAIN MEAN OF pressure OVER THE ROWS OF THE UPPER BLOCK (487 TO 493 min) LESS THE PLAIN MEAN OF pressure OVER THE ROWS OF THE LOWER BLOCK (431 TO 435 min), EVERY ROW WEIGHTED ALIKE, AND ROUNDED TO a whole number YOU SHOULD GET -10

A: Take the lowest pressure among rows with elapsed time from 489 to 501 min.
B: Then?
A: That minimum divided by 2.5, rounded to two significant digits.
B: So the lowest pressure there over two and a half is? 39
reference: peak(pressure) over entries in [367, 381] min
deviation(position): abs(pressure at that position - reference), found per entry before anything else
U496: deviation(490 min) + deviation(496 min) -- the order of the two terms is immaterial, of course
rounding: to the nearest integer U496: 23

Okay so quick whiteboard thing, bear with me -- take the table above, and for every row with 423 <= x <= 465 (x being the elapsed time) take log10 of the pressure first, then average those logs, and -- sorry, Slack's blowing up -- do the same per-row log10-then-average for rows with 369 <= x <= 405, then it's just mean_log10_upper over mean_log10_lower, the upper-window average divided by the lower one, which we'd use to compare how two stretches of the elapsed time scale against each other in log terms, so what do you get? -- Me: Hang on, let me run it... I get 1.01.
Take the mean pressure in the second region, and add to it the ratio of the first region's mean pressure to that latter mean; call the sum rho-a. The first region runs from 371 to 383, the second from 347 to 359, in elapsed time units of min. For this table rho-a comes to 101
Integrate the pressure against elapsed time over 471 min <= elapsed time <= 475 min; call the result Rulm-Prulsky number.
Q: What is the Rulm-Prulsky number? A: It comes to 510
